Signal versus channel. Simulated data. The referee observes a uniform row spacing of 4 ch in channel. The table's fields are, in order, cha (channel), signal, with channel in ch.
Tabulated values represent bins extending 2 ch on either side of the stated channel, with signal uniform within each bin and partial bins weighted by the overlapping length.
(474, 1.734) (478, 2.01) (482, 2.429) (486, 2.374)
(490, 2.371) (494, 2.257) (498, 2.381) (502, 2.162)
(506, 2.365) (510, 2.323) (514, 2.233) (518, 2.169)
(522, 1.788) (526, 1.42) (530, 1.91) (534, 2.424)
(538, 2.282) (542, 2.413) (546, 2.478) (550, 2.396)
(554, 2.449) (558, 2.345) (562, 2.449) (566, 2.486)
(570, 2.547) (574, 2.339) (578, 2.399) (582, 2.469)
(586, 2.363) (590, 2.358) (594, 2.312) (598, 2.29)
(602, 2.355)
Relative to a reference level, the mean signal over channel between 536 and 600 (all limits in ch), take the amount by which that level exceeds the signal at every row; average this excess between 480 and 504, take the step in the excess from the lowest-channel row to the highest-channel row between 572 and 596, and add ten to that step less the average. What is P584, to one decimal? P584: 10.0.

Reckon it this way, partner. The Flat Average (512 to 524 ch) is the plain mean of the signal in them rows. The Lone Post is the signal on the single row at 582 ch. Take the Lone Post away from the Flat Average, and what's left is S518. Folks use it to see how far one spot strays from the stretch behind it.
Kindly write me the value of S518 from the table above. -0.4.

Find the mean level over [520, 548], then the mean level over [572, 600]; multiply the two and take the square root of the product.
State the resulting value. 2.23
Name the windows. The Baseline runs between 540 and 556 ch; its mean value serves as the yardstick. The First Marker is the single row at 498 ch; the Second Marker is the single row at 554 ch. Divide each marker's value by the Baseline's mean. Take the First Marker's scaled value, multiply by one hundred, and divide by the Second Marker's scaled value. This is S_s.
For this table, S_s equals 97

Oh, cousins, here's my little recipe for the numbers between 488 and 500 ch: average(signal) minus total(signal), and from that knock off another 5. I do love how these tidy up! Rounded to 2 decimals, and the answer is -9.67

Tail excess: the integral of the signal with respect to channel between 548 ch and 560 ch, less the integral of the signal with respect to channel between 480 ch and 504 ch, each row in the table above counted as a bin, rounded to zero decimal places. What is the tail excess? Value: -27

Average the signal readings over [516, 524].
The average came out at 2.0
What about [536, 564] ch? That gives 2.4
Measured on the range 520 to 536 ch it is 1.9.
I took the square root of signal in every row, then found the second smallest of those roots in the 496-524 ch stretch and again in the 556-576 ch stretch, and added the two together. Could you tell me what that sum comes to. 3.00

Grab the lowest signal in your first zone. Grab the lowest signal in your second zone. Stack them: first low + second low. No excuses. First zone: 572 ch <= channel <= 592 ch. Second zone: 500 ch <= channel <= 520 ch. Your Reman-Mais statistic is 4.5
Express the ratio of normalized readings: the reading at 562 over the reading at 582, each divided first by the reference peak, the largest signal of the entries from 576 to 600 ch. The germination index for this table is 0.99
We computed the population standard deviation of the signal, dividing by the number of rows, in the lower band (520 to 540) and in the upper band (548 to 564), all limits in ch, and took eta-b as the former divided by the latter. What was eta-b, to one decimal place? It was 8.3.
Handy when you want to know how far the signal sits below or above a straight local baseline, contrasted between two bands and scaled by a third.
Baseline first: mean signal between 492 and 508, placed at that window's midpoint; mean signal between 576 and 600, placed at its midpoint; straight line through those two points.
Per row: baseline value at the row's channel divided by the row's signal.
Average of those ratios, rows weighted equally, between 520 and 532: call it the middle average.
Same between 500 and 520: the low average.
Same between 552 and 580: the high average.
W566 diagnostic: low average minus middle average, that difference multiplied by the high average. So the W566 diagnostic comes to -0.34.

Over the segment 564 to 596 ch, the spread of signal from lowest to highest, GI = 0.2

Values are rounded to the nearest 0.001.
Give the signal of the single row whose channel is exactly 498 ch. 2.381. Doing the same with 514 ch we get 2.233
